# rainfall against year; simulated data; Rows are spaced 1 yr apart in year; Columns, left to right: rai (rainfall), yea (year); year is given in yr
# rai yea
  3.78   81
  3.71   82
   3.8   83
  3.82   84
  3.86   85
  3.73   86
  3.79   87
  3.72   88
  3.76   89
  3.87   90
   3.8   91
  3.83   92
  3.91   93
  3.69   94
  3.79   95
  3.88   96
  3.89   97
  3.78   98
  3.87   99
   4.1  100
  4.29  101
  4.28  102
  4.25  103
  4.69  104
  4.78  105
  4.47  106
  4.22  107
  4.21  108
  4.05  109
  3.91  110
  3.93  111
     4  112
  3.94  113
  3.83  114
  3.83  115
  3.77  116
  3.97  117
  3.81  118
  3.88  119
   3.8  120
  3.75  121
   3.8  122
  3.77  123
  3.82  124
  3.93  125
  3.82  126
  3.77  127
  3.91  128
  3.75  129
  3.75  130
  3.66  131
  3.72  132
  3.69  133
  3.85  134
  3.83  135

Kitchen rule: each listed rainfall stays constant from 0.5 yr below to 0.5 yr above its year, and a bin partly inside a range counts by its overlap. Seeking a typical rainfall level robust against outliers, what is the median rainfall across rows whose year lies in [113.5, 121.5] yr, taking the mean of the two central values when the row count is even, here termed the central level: 3.82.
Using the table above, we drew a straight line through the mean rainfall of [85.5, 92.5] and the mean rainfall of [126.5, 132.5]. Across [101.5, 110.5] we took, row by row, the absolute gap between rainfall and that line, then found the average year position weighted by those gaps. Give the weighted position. 105.3 yr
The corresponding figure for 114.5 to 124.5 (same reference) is 118.6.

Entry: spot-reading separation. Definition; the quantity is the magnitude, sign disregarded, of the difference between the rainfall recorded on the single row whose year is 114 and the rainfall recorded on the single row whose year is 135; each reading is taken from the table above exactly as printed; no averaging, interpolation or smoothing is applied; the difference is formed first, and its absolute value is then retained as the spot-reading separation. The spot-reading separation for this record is 0.00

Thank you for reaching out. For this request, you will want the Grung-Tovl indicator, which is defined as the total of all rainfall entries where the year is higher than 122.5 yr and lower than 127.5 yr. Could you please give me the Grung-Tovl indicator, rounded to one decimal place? 19.1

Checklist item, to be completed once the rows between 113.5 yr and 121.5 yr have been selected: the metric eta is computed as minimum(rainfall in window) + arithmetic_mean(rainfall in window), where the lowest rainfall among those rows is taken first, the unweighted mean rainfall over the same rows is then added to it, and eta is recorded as 7.58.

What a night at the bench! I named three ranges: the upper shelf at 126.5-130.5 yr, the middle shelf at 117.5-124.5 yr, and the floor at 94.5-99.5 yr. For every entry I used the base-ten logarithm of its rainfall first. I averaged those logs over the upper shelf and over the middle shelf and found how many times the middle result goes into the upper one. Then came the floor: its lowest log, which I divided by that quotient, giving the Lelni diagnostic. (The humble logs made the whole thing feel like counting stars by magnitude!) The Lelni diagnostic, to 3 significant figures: 0.579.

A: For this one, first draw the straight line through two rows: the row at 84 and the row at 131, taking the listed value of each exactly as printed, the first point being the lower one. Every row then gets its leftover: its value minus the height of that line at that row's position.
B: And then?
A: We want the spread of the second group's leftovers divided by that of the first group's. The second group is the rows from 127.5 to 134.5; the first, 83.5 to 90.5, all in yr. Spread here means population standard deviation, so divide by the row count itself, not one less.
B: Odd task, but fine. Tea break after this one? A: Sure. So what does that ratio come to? 1.5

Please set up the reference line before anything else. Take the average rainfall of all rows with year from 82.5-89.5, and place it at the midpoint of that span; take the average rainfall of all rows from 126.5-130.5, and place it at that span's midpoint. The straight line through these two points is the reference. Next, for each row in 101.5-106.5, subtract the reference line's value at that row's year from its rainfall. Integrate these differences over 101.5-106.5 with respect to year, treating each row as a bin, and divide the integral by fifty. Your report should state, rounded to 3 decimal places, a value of 0.071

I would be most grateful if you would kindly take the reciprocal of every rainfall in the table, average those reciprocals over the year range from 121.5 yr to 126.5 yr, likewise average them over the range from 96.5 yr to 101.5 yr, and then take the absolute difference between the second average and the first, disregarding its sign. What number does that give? 0.0099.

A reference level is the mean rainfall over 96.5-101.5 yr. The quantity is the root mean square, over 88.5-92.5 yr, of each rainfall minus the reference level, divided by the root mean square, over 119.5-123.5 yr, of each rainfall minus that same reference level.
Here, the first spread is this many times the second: 1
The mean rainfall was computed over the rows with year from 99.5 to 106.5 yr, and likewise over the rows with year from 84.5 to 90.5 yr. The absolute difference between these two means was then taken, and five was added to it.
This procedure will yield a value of 5.6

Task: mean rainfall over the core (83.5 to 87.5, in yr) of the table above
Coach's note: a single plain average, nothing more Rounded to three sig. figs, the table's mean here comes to 3.80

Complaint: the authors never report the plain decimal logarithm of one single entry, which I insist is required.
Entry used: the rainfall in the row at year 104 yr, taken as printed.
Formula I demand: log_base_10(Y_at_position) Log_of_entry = 0.671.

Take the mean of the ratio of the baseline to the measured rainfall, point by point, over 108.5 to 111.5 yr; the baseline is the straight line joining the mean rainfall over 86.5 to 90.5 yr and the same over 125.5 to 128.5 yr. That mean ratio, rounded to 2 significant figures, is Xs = 0.96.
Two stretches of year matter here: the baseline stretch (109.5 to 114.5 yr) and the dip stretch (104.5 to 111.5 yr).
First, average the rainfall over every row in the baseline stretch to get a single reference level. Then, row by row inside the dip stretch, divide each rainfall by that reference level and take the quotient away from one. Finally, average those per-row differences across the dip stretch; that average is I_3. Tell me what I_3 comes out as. -0.077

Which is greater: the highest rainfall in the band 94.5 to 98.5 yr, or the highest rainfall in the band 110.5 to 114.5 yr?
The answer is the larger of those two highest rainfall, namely 4.00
